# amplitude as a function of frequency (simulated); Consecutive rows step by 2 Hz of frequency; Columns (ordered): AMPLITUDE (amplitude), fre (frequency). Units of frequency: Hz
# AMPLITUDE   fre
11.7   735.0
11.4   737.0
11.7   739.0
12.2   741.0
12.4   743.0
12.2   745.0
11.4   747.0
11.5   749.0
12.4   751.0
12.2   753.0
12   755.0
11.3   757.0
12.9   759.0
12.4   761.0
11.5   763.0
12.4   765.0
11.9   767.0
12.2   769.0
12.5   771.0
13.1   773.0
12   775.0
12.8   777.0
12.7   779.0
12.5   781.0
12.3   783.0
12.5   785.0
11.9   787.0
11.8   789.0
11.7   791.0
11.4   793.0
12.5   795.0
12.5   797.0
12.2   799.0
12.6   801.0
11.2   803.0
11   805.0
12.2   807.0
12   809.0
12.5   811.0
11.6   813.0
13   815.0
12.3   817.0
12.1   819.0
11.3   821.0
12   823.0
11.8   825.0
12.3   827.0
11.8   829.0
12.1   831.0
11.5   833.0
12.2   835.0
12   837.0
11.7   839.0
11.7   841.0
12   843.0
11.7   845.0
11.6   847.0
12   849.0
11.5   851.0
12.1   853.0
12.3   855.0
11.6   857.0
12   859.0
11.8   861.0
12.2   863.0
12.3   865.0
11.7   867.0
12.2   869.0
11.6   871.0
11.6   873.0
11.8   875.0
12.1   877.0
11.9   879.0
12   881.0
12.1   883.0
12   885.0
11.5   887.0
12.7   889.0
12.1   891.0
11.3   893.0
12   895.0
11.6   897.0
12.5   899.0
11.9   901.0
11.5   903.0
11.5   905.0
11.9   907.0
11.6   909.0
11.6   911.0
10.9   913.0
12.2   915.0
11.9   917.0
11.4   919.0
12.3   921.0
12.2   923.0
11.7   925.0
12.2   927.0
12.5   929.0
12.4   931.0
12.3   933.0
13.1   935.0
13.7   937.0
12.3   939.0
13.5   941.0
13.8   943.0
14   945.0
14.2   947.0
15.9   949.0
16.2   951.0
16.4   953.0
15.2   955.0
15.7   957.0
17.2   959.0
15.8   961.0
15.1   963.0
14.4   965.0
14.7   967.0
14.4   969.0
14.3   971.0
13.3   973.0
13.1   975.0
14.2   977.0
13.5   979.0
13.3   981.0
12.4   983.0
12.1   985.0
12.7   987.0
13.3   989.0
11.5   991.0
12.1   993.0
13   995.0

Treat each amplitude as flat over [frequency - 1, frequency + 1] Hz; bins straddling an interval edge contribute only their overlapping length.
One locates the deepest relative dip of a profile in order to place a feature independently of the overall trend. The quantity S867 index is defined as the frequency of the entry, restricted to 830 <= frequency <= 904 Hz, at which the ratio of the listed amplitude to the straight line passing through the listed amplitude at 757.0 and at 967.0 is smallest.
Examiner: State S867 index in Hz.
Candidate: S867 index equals 893.0 Hz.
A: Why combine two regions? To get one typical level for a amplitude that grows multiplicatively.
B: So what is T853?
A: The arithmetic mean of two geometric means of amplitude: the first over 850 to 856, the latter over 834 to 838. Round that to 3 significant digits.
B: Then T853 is 12.0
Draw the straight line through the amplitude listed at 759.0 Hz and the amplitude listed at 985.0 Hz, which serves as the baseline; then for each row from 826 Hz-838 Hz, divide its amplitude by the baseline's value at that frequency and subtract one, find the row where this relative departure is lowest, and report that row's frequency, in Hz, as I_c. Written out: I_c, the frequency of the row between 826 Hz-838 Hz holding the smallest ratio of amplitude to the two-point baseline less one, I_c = 833.0 Hz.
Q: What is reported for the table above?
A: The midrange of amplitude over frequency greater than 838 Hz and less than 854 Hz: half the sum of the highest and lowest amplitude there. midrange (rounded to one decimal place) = 11.8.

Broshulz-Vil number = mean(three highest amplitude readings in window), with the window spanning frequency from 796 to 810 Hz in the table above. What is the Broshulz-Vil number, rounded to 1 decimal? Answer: 12.4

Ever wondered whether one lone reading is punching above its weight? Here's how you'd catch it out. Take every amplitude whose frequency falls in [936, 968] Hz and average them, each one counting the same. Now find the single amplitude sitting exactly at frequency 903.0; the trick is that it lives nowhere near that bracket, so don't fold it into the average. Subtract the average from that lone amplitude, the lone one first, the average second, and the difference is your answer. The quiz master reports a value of -3.4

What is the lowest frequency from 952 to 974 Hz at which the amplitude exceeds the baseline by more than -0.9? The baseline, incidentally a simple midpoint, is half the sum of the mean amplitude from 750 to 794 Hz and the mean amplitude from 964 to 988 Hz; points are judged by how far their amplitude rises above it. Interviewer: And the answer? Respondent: 953.0 Hz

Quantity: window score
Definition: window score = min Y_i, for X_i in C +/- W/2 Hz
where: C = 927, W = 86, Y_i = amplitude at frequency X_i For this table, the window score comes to 10.9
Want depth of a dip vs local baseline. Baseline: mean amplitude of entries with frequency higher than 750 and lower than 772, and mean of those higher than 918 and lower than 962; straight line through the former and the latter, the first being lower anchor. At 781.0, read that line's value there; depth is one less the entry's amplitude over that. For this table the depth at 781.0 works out -0.01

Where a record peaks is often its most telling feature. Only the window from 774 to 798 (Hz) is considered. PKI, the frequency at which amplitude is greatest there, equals 777.0 Hz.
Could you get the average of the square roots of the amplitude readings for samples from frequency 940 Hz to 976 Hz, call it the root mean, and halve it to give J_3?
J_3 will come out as 1.93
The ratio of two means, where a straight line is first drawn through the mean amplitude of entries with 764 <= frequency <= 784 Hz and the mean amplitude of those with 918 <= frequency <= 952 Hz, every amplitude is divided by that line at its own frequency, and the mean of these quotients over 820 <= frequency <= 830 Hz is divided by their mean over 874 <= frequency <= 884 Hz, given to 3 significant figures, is 1.01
